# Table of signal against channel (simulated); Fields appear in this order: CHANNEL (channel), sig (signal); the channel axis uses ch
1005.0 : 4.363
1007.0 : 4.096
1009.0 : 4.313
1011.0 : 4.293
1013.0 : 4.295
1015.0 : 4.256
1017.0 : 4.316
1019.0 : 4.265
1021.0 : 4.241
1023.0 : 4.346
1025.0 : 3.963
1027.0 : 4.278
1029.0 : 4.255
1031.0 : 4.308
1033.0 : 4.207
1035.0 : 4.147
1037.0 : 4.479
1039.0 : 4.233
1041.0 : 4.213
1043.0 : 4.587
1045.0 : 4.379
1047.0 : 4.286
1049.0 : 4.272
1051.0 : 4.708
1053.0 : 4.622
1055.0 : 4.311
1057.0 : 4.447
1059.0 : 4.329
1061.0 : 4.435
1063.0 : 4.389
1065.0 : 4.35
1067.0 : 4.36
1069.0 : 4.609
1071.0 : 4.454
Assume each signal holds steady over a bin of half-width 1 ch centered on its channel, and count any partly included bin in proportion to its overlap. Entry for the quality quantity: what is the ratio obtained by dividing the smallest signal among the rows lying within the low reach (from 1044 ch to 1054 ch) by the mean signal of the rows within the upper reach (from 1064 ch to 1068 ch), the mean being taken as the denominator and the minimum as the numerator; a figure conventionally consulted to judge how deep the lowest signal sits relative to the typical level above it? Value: 0.981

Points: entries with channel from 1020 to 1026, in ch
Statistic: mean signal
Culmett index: 4.18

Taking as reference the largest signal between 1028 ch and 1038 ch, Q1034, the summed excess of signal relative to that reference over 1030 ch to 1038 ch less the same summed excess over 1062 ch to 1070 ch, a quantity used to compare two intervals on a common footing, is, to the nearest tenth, -0.6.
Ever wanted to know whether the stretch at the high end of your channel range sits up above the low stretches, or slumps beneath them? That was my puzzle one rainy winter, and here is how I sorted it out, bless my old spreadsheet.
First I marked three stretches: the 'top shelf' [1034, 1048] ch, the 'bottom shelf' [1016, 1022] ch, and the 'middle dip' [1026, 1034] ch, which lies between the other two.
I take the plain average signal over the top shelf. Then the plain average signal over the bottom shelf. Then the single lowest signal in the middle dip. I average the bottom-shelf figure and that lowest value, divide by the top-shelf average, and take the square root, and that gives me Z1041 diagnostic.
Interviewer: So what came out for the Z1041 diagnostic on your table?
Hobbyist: 0.989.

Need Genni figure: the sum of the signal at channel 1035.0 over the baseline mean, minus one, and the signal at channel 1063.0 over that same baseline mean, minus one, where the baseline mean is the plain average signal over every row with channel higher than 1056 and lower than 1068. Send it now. -0.053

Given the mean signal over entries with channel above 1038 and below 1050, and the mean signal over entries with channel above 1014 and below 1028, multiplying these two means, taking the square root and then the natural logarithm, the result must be 1.45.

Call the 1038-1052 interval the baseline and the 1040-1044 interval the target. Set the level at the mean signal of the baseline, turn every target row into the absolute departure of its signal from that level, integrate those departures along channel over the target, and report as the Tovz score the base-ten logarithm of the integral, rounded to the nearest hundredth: -0.13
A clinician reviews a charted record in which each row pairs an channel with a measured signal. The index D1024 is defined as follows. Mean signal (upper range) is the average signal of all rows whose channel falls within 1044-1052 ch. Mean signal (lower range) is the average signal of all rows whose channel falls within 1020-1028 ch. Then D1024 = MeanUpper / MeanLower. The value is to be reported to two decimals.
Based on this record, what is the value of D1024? 1.05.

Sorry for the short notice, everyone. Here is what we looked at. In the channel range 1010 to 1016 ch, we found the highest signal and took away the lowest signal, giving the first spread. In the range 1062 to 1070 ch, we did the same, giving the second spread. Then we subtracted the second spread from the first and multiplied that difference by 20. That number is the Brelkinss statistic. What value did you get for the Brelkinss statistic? -4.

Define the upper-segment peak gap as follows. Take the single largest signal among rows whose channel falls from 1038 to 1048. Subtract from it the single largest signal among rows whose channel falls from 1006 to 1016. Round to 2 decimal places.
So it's 0.27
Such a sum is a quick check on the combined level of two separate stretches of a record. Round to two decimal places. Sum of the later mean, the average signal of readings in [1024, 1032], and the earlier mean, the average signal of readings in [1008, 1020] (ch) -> 8.49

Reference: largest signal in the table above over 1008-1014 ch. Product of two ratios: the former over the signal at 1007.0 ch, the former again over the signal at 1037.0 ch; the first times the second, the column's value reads 1.01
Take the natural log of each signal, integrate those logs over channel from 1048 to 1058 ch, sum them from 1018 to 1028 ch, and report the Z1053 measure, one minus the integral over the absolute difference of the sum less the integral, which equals -0.93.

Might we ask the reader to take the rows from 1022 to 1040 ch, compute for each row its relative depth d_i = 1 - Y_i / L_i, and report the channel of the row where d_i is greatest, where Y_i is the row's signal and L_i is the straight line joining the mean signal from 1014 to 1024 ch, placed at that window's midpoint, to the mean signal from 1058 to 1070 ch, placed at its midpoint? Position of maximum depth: 1025.0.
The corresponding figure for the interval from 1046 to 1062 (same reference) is 1049.0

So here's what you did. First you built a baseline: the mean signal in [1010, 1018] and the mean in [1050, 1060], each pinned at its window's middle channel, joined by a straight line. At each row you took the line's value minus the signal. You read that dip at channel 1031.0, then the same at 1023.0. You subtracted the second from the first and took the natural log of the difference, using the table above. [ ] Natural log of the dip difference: -2.58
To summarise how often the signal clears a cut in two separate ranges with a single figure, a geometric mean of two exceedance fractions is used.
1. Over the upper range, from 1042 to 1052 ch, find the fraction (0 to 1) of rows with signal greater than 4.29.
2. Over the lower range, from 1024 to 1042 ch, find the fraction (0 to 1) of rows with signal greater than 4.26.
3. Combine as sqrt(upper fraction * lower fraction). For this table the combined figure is 0.45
